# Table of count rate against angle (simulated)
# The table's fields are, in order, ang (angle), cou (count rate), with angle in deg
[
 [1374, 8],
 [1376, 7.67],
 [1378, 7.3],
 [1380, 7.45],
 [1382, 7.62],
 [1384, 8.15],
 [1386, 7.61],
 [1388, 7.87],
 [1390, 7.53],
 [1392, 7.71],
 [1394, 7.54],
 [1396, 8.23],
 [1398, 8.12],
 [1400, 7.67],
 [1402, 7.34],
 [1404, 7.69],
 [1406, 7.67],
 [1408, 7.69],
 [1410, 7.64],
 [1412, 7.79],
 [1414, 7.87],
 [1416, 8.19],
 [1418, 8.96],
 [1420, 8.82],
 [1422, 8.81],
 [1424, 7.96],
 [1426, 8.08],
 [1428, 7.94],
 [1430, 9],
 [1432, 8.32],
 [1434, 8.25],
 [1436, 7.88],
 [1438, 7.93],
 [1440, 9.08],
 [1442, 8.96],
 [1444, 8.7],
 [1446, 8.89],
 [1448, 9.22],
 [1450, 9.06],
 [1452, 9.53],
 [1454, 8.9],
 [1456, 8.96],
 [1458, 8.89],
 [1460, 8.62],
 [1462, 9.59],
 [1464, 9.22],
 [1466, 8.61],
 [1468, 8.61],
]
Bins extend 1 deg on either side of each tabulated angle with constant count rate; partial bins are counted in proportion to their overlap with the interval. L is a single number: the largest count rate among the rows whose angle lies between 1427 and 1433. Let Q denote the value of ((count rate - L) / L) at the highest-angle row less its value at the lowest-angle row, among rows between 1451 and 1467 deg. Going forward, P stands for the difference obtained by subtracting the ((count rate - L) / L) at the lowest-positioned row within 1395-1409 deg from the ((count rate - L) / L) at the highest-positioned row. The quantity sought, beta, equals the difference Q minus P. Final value -0.042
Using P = -0.06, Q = -0.102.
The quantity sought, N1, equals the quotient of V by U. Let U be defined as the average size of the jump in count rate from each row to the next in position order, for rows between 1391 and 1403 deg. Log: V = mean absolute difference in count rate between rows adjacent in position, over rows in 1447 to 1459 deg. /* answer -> 0.8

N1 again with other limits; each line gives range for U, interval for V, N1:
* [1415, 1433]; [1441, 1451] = 0.5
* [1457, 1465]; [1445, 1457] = 0.6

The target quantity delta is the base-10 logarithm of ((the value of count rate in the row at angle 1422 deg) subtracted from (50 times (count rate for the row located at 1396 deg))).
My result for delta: 2.60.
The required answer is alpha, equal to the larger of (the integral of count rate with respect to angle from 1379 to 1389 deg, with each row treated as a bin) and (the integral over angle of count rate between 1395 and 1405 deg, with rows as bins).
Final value 78.1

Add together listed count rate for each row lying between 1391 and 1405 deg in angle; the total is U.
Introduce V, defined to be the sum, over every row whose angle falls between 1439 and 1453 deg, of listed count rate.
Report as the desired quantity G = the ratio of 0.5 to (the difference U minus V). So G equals -0.05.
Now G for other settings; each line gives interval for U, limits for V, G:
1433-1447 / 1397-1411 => 0.09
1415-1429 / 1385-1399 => 0.12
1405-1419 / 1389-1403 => 0.30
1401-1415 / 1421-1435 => -0.11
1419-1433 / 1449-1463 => -0.11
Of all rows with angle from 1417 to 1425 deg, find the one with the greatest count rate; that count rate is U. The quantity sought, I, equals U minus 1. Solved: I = 8.0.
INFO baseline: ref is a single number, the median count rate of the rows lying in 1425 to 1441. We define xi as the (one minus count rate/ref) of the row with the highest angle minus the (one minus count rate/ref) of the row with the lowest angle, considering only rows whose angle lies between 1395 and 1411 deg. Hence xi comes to 0.07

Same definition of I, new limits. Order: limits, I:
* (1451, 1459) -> 8.5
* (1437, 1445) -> 8.1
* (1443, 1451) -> 8.2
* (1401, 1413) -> 6.8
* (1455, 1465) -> 8.6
